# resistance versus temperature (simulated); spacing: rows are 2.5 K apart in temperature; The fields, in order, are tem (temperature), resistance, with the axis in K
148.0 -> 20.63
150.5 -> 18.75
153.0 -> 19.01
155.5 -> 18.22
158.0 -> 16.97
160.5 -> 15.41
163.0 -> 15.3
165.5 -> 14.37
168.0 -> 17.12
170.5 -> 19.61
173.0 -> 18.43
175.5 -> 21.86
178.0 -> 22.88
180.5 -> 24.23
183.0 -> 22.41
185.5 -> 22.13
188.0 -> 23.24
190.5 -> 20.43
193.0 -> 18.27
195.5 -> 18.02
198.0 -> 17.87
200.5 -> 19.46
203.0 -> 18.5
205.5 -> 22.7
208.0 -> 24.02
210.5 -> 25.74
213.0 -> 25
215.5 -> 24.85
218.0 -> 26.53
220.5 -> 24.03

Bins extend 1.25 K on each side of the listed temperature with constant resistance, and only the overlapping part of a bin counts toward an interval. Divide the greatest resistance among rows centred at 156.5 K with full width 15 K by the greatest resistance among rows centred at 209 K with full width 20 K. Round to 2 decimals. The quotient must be 0.72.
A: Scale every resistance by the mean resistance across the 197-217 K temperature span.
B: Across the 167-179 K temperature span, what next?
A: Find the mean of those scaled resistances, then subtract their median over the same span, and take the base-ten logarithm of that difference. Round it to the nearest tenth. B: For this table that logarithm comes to -1.8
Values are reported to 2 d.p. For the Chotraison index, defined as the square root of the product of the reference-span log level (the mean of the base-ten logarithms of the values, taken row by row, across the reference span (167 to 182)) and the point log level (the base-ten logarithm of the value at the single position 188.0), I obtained 1.34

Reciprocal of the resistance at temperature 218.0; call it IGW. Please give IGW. 0.038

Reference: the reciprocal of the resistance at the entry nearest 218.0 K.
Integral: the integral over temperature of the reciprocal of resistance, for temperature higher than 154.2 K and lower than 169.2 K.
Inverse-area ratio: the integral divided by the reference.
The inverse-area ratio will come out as 25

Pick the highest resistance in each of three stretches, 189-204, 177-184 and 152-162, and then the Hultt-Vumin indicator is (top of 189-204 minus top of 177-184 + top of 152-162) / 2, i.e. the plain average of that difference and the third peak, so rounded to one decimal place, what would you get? 7.6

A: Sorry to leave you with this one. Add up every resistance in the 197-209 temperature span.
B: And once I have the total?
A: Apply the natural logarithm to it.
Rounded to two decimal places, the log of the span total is 4.63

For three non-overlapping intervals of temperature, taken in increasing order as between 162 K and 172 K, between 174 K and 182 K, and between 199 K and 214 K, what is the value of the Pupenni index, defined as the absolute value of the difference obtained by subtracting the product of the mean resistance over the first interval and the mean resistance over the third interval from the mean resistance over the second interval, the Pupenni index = 352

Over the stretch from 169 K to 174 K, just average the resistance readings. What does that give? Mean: 19.0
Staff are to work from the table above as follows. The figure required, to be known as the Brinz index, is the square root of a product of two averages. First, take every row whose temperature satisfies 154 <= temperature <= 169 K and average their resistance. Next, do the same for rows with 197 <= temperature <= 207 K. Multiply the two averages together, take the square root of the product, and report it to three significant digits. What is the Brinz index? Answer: 17.9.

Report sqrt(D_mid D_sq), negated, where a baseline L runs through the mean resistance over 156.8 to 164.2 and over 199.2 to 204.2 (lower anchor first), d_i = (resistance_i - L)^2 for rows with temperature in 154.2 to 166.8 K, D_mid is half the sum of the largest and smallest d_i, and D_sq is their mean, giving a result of -3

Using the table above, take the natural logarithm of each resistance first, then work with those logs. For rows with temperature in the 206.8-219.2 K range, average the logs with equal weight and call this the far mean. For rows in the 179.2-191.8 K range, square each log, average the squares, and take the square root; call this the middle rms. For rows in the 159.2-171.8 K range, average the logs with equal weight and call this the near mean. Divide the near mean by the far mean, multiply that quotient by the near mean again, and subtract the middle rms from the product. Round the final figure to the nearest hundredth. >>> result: -0.70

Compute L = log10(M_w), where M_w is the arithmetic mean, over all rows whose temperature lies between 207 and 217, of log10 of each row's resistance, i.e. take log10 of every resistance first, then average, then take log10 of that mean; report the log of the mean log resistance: 0.145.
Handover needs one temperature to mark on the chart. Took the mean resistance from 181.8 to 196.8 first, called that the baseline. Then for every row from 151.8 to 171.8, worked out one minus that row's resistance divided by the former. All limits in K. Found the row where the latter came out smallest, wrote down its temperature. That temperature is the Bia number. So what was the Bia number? 170.5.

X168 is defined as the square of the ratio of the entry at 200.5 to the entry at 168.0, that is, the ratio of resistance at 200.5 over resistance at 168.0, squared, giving 1.3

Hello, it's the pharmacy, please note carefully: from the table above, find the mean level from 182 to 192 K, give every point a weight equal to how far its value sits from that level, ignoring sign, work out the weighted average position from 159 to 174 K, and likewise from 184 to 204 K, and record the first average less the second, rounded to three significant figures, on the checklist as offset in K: -31.0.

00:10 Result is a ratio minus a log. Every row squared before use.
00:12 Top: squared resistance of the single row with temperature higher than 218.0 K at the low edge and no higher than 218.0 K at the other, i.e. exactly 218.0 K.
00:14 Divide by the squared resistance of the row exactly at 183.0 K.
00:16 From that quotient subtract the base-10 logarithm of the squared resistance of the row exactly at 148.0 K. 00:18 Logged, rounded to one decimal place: -1.2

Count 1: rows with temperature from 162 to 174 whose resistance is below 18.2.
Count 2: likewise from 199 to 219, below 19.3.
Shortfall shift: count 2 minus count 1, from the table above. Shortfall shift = -2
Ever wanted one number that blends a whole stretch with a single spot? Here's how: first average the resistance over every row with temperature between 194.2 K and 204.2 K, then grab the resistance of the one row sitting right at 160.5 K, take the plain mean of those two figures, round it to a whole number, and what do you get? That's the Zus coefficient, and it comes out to 17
